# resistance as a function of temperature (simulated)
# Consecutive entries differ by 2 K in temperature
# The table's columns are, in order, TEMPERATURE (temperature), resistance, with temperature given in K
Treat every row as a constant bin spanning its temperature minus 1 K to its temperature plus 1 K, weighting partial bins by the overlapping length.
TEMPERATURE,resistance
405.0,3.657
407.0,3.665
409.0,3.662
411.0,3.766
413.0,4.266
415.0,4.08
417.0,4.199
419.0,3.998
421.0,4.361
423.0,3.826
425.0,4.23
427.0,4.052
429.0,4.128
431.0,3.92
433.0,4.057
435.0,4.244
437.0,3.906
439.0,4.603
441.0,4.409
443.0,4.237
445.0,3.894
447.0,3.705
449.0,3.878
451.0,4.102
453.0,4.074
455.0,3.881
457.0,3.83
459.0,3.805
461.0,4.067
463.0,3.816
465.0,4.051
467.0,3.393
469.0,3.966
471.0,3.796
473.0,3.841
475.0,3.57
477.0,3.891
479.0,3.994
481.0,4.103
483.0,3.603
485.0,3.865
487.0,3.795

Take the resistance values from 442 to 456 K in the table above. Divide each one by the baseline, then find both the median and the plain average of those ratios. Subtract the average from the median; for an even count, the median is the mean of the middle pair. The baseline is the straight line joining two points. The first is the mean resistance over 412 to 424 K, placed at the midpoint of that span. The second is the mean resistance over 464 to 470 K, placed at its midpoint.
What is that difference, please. -0.012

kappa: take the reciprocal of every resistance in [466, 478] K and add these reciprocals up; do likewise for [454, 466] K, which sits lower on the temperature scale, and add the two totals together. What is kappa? 3.14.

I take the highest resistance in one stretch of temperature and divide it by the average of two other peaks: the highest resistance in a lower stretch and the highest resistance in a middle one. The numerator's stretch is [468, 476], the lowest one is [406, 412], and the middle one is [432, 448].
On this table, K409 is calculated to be 0.948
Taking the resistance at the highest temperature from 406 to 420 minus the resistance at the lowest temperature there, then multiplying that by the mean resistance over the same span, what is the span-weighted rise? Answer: 1.31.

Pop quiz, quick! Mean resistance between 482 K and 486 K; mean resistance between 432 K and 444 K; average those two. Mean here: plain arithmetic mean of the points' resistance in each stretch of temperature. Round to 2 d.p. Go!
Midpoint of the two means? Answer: 3.99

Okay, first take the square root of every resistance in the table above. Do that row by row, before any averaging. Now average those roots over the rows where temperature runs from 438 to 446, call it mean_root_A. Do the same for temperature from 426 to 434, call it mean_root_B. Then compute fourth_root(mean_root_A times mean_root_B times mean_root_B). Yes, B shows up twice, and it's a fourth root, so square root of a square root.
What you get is 1.70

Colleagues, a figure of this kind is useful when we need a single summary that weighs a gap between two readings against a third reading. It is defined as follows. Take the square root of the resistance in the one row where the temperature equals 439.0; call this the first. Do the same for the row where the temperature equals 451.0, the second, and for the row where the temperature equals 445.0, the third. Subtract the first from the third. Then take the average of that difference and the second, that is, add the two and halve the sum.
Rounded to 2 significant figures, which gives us 0.93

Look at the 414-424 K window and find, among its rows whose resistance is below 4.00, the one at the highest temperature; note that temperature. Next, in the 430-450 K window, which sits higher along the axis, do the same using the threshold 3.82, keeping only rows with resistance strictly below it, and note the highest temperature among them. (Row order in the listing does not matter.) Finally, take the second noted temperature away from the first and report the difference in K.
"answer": -24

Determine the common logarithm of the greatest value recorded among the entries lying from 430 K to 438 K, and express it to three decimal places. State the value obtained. 0.628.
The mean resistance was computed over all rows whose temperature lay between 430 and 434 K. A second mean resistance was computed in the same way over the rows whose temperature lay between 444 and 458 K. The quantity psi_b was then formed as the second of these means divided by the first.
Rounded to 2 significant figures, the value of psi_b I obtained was 0.98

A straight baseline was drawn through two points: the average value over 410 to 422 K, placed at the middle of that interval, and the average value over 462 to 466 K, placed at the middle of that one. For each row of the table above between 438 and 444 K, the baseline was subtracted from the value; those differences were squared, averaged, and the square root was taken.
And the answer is 0.42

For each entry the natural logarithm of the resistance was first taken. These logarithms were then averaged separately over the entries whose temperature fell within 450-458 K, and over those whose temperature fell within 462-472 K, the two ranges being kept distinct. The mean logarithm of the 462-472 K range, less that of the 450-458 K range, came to -0.044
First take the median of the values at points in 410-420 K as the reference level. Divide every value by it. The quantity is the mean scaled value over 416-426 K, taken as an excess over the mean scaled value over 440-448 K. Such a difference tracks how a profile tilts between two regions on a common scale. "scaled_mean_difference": 0.015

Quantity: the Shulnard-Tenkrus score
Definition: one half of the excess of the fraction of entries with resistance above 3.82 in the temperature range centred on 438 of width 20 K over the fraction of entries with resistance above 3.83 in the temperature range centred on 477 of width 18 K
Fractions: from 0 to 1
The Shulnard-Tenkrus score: 0.12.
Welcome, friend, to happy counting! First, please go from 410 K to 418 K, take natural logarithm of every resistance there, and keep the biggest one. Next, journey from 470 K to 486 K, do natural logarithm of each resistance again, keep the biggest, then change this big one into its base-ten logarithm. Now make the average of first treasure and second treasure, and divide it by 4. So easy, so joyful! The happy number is 0.200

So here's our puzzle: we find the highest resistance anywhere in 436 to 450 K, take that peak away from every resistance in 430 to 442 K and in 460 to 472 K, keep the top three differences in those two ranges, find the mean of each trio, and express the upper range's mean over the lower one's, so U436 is 3.12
